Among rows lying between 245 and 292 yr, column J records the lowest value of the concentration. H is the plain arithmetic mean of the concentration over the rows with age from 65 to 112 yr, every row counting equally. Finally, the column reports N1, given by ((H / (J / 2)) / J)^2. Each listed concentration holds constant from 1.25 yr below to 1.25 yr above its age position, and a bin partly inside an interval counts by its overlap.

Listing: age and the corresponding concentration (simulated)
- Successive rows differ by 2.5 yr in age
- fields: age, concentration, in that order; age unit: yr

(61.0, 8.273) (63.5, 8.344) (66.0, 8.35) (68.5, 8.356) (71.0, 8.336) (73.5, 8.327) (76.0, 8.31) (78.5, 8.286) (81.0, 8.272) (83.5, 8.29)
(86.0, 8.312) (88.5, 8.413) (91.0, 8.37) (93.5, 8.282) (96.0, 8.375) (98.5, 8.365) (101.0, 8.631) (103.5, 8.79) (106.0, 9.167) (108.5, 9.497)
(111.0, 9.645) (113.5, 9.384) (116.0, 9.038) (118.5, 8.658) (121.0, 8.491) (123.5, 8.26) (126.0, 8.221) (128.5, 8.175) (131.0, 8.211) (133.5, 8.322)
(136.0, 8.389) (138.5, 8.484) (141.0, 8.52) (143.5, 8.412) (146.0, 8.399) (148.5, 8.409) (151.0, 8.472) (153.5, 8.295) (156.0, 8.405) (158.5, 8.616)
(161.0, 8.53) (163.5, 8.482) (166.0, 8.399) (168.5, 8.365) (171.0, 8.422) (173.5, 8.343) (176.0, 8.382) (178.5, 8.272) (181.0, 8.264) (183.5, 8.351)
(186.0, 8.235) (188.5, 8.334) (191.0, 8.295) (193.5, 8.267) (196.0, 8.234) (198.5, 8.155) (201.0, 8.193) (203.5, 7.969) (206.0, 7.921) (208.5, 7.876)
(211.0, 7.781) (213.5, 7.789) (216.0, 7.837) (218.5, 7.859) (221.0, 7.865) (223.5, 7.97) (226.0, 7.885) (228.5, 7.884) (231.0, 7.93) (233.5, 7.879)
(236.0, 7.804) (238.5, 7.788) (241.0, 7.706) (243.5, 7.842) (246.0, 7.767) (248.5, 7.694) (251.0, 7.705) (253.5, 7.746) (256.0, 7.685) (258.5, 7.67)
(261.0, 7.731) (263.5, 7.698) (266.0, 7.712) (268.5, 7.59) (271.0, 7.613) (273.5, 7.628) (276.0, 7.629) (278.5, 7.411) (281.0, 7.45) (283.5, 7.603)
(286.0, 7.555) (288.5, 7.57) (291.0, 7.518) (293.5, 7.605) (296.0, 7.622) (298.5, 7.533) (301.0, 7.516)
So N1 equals 0.10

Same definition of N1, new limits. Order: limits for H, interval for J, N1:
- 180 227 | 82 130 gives 0.06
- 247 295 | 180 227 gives 0.06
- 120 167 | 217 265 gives 0.08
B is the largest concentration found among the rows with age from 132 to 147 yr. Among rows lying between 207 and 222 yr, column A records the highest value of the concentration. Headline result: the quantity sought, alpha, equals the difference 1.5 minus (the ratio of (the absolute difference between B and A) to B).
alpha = 1.42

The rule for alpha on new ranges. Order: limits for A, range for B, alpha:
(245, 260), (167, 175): 1.42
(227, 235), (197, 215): 1.47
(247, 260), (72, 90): 1.42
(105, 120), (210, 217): 1.27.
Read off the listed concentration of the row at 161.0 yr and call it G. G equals 8.53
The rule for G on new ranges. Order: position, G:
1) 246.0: 7.767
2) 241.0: 7.706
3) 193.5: 8.267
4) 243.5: 7.842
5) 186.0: 8.235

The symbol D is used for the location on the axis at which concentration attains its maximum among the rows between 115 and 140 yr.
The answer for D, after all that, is 116.0 yr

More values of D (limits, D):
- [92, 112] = 111.0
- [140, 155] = 141.0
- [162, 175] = 163.5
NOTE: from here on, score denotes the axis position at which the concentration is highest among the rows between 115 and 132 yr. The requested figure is 116.0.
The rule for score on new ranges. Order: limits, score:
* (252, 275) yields 253.5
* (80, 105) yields 103.5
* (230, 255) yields 231.0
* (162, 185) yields 163.5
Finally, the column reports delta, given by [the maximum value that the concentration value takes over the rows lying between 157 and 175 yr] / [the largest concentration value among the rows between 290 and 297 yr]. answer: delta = 1.13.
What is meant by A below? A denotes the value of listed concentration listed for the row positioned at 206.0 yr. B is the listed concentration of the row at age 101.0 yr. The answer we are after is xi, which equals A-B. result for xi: -0.7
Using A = 7.921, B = 8.631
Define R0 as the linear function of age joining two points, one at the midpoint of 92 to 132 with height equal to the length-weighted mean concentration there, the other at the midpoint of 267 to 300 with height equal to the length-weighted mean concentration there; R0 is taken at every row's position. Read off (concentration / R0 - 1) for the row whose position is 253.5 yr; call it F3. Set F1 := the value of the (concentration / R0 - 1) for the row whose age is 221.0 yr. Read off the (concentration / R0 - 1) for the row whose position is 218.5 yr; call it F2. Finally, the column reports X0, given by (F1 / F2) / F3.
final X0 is -380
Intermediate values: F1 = -0.01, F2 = -0.017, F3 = 0.00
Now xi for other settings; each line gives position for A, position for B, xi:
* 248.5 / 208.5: -0.2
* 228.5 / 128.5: -0.3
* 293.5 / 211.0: -0.2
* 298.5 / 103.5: -1.3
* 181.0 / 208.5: 0.4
